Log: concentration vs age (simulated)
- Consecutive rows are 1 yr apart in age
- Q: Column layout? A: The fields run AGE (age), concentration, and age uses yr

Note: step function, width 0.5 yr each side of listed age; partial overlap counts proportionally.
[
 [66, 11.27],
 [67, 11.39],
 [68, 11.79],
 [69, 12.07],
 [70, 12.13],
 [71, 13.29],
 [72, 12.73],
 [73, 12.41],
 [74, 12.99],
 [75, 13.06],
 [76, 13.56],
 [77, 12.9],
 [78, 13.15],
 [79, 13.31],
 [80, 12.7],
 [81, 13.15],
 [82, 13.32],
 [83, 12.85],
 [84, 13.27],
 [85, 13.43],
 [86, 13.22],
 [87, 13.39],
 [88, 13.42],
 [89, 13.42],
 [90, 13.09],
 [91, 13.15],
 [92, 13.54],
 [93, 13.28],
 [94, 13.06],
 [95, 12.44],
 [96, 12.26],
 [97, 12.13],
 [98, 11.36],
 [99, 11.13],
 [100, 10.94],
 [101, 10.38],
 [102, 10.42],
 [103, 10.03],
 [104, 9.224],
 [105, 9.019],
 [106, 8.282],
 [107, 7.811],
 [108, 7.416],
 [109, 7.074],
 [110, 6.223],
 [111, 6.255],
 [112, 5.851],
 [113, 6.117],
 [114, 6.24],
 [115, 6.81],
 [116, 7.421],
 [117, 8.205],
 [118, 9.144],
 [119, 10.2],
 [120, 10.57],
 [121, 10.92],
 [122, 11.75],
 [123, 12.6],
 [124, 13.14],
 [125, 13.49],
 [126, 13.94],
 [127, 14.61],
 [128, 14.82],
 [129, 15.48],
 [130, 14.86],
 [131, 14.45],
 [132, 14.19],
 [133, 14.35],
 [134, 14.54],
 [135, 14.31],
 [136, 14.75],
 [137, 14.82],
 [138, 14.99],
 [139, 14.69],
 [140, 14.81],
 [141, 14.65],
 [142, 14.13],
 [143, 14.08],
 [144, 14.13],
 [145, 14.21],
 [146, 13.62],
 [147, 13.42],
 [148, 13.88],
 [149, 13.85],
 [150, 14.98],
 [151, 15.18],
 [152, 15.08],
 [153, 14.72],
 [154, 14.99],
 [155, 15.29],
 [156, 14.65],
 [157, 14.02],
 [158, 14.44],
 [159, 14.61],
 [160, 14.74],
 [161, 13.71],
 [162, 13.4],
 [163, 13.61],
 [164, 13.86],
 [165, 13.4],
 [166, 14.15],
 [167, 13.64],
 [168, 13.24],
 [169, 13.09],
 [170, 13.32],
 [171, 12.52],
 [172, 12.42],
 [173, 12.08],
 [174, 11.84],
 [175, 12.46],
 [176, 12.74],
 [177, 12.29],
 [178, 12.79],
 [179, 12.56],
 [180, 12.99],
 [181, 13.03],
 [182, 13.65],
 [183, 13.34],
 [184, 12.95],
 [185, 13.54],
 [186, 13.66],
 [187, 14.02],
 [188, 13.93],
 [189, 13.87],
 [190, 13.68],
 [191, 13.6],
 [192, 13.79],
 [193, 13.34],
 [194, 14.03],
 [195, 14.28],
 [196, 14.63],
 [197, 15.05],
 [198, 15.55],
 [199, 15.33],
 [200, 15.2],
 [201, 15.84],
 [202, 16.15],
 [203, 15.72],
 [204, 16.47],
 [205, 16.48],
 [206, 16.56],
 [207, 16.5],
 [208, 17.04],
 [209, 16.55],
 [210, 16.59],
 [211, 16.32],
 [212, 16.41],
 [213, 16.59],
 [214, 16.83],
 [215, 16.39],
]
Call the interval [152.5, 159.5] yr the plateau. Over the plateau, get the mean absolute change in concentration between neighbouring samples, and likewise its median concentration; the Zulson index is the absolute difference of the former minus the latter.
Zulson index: 14.2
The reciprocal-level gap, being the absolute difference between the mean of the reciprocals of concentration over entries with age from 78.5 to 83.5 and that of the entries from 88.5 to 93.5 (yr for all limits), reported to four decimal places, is 0.0013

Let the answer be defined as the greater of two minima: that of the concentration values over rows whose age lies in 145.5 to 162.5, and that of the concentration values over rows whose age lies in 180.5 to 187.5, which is 13.4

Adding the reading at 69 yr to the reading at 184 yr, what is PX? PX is 25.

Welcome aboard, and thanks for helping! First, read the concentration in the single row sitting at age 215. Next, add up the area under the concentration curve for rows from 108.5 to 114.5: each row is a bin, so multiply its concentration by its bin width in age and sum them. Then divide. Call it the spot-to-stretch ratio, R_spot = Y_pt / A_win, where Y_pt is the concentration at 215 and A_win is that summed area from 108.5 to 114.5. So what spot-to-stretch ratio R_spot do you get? 0.43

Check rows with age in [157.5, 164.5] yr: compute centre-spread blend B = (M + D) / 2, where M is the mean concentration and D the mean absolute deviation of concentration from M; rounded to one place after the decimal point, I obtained 7.3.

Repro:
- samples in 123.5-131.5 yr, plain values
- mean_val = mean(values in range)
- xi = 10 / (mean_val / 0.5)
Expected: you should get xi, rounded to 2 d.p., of 0.35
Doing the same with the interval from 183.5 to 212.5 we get 0.33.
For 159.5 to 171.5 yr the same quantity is 0.37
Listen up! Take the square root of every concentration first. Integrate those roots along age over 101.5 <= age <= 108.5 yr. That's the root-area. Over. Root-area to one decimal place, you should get 20.8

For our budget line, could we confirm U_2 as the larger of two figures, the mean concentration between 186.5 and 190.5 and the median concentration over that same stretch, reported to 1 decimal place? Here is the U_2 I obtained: 13.9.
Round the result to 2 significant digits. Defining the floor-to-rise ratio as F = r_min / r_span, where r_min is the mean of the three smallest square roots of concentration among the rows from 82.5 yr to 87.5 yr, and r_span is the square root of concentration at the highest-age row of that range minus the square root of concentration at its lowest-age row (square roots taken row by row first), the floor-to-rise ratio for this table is 49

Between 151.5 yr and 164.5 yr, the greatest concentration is 15.29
